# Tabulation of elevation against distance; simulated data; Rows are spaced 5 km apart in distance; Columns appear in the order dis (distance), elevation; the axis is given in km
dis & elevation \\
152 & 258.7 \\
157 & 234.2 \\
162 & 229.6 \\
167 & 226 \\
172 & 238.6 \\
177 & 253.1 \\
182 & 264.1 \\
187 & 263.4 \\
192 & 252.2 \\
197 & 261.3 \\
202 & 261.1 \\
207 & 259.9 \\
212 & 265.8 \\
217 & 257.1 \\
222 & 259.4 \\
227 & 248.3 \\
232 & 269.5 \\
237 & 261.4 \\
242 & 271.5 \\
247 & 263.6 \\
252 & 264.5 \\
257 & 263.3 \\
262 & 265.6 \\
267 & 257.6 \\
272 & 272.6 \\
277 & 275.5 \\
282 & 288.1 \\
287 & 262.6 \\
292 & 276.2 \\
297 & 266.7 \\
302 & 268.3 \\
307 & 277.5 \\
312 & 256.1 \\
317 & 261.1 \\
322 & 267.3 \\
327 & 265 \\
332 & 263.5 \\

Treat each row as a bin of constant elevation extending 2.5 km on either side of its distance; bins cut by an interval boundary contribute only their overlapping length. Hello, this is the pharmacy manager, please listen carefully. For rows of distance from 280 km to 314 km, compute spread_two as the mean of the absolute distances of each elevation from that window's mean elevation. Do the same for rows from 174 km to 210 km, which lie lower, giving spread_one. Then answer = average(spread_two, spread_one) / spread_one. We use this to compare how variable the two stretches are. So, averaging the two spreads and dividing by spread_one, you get 1.61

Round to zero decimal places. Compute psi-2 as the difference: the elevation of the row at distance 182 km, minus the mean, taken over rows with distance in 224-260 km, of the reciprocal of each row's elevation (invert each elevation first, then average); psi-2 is 264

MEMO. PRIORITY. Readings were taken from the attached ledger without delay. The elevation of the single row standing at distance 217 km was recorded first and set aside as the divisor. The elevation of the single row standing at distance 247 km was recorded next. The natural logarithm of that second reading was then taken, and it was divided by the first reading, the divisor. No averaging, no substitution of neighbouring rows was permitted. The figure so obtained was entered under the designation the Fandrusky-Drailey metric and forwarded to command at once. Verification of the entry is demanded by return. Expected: 0.0217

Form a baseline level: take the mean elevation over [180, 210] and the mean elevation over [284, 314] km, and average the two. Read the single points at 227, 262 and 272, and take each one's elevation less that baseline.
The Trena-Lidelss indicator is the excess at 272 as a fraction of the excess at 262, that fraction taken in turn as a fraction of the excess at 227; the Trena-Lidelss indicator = -0.4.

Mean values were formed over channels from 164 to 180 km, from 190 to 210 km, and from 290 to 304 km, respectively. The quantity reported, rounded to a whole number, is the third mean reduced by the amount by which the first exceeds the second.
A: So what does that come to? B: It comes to 290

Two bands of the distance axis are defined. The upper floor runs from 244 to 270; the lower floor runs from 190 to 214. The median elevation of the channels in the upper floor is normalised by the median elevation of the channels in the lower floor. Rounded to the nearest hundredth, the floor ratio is 1.01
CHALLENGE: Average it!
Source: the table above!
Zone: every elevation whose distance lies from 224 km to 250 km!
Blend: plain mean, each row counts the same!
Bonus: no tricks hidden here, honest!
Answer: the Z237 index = 263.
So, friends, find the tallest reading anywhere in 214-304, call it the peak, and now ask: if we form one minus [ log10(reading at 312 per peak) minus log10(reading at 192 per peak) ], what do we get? 0.993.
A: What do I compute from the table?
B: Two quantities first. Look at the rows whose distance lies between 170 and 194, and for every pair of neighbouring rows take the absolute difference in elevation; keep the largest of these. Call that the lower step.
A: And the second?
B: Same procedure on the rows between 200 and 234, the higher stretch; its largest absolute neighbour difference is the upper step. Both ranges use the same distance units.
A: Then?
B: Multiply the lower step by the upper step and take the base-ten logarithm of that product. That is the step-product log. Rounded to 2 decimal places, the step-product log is 2.49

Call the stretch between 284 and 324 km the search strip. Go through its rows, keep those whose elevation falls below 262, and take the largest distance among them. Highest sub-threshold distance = 317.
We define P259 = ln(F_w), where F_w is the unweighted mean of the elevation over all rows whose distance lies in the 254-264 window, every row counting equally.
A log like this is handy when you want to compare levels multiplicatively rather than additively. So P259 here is 5.58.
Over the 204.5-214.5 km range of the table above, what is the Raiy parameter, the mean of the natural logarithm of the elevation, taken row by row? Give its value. 5.57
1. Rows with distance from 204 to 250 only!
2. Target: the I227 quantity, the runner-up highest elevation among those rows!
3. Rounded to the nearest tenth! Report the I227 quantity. 269.5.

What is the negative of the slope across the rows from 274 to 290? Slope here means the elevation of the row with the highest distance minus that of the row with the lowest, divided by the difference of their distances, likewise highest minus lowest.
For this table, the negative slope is 1.3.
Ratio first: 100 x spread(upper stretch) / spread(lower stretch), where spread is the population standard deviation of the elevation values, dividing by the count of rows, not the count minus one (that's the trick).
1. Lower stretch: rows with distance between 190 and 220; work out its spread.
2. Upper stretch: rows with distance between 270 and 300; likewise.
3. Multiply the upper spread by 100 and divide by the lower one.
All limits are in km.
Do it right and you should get 193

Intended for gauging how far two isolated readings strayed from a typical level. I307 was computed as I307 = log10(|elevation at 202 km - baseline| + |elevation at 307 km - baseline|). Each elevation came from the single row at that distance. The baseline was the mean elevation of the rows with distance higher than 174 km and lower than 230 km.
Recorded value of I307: 1.33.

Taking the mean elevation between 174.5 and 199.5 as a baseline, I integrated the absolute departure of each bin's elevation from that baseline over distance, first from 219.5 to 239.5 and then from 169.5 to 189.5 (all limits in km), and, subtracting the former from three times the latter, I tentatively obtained 415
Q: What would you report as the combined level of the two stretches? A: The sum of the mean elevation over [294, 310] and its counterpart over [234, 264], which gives 536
